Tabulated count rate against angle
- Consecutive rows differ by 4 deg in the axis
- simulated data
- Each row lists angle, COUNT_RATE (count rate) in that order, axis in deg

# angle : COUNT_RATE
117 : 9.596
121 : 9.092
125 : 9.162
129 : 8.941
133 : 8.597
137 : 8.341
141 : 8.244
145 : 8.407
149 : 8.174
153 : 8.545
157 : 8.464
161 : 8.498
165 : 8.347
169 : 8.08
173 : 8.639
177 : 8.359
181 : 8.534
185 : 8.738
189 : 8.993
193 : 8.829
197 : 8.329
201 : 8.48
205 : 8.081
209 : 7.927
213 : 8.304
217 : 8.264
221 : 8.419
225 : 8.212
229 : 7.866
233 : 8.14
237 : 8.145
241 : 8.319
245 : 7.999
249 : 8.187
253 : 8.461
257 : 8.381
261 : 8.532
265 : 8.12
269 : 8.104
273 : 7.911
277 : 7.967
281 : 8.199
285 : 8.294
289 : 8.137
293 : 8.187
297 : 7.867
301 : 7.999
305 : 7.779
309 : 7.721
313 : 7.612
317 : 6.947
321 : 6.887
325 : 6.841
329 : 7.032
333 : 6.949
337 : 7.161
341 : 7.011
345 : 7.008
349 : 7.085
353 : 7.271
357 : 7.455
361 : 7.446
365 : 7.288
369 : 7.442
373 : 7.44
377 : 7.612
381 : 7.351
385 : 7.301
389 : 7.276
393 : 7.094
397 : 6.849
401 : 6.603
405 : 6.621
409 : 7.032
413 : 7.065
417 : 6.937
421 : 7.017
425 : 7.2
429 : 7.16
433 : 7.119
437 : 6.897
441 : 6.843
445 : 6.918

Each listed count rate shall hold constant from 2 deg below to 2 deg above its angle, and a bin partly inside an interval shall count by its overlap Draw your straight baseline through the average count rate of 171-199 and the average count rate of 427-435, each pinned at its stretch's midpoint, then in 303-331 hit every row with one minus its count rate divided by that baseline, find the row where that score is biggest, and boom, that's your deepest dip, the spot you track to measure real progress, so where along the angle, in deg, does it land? 325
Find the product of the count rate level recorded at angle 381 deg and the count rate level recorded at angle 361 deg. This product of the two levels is 55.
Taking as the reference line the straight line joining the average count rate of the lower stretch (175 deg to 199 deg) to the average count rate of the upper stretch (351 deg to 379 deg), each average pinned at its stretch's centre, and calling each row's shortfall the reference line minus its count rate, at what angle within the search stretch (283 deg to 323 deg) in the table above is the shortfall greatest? 321 deg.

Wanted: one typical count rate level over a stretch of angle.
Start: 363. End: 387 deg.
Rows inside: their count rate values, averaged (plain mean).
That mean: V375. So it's 7.4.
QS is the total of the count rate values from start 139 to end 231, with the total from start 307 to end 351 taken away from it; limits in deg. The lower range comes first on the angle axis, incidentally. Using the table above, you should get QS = 114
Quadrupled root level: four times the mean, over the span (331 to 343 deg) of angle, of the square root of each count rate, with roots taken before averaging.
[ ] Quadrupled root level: 10.6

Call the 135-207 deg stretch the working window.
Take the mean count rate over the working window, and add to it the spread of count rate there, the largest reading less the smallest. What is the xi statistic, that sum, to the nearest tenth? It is 9.4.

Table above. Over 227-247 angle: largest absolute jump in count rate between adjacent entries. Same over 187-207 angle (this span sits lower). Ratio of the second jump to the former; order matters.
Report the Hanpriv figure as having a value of 1.6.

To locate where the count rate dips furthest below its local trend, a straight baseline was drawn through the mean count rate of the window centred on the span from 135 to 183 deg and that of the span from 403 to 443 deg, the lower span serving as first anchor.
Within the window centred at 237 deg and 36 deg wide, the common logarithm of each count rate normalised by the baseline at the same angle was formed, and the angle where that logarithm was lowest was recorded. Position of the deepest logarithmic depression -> 229 deg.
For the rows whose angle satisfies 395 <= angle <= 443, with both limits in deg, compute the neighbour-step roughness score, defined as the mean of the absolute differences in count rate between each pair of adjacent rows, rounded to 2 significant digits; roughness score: 0.13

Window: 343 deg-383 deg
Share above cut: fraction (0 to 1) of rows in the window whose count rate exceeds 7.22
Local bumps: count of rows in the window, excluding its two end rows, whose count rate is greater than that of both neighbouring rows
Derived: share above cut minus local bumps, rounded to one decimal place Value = -2.2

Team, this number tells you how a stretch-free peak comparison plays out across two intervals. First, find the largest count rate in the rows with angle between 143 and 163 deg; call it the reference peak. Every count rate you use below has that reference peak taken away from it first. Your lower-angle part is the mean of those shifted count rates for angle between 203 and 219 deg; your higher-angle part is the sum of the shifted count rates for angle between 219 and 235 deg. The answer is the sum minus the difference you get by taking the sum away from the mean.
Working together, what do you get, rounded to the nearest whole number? -3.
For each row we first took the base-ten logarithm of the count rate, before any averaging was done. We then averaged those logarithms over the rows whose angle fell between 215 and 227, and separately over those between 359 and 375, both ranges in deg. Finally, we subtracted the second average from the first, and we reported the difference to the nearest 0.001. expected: 0.050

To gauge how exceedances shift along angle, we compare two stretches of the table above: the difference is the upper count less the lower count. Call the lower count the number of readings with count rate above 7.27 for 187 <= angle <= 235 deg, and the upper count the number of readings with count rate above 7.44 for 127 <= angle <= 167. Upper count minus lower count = -2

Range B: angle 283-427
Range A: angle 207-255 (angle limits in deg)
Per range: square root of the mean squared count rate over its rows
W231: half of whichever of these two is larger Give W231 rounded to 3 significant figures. 4.09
